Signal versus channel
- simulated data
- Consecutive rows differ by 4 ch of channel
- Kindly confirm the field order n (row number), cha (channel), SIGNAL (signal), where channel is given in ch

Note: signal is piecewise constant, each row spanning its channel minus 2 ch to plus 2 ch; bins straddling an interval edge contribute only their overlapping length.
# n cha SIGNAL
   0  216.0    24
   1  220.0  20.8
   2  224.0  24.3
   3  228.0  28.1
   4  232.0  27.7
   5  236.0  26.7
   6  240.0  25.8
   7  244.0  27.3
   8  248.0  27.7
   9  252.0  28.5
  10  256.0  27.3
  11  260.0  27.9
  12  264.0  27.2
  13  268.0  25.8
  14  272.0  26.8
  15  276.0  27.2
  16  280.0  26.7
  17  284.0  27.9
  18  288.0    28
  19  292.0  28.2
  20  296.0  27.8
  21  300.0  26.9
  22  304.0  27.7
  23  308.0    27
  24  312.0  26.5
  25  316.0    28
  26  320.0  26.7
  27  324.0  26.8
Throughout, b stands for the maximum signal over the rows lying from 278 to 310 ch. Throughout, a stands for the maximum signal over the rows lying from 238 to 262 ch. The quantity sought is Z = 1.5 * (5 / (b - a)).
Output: -25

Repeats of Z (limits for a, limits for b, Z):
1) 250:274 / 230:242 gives -9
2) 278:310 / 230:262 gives 25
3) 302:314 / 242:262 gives 9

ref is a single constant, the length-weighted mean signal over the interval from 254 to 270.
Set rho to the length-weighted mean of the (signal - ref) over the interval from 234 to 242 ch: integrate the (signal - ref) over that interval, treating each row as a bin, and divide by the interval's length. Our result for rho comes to -0.8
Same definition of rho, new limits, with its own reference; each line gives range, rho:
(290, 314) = 0.3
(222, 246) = -0.4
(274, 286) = 0.2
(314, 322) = 0.3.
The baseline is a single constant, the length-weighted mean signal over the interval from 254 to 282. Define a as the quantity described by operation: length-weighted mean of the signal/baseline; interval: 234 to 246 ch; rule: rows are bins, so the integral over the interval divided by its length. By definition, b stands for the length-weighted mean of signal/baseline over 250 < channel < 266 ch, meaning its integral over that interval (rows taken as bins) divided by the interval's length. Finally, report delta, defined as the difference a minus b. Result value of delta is -0.042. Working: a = 0.99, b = 1.027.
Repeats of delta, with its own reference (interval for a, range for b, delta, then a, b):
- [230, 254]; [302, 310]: -0.002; 1.01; 1.013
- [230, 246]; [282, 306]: -0.032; 1.00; 1.028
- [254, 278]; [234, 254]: -0.006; 1.00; 1.008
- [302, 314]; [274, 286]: -0.007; 1.00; 1.010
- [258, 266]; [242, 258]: -0.006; 1.02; 1.026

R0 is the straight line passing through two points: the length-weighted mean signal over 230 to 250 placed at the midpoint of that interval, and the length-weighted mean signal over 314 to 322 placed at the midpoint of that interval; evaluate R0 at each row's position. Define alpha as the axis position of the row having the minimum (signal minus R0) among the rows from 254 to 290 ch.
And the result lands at 268.0 ch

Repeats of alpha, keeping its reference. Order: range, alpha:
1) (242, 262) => 256.0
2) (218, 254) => 220.0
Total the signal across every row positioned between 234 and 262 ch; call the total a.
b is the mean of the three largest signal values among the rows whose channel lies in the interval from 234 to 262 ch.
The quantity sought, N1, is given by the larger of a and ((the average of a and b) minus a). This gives 191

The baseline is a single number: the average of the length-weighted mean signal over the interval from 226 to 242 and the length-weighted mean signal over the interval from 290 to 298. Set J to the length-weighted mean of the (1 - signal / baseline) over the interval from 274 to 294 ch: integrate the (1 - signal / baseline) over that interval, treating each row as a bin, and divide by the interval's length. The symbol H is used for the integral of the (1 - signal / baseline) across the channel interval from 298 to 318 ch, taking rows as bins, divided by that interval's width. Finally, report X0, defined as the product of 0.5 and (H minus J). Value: 0.007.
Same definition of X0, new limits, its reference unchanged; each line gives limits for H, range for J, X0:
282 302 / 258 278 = -0.014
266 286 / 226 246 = 0.004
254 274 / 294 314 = 0.003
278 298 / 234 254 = -0.009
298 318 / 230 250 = -0.003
